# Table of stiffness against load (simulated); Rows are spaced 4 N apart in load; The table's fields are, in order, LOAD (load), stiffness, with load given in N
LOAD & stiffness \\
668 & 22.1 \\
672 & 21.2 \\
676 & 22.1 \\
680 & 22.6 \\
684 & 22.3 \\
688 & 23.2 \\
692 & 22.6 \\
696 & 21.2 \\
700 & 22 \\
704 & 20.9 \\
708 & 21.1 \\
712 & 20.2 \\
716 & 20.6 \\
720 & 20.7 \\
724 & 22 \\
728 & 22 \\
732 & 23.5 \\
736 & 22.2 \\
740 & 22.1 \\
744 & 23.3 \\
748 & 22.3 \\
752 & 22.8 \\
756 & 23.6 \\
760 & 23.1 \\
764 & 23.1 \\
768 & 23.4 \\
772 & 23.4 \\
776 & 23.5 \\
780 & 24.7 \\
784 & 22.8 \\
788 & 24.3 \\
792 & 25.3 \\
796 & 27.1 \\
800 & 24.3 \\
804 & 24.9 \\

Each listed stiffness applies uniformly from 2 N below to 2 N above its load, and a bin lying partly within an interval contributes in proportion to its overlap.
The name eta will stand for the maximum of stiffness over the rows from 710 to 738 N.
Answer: 23.5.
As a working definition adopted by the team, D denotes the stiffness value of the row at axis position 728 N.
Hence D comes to 22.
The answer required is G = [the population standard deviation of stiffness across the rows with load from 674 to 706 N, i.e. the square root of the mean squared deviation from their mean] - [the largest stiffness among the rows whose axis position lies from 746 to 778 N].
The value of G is -22.9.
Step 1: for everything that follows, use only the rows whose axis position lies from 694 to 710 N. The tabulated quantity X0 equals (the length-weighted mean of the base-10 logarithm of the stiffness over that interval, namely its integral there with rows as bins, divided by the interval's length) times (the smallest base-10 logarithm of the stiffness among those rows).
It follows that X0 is 1.75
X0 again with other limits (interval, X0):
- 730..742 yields 1.82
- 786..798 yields 1.95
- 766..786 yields 1.86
